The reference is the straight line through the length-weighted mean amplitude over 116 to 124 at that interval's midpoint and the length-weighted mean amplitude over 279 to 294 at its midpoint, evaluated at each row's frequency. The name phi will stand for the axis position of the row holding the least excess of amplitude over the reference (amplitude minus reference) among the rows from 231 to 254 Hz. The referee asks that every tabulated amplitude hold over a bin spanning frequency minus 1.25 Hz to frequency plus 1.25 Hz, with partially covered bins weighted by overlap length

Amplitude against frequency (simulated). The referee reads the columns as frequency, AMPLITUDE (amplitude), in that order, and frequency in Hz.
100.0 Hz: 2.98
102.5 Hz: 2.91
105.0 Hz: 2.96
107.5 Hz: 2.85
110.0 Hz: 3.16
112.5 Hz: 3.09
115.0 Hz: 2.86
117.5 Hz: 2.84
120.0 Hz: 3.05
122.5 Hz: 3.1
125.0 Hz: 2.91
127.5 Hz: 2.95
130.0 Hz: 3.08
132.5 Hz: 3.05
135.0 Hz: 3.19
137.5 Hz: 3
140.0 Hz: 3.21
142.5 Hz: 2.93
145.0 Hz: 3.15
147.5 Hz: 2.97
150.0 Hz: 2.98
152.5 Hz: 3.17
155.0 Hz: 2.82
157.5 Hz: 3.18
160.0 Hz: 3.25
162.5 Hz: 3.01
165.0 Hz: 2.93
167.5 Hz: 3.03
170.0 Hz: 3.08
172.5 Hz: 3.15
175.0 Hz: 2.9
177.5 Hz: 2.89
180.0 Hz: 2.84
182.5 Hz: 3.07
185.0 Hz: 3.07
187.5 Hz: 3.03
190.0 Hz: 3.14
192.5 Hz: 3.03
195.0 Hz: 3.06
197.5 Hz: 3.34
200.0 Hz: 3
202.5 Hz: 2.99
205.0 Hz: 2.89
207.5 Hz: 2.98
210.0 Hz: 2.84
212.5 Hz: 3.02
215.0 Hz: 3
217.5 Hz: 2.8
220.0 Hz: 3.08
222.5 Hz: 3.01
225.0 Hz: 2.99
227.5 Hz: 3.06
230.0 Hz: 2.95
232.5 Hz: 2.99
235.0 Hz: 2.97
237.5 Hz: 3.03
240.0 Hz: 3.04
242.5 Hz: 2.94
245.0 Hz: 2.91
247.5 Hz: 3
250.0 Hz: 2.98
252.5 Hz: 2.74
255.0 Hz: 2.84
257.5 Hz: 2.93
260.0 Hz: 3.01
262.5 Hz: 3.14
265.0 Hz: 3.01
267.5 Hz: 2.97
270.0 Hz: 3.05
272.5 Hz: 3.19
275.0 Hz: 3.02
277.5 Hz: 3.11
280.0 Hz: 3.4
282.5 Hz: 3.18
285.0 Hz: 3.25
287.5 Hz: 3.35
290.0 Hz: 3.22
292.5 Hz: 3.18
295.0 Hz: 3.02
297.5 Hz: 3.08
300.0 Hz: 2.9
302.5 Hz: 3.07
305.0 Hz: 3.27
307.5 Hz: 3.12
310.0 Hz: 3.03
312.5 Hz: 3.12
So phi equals 252.5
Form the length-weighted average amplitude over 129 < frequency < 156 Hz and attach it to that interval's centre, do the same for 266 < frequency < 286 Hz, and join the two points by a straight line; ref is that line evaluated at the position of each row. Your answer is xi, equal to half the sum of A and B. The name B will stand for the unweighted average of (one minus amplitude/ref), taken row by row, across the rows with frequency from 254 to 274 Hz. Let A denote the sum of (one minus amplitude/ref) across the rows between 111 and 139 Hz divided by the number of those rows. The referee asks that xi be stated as 0.024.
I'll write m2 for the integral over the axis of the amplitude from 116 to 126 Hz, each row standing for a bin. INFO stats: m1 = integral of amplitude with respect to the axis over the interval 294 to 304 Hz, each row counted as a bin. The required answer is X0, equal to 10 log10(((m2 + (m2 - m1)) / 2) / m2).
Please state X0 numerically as -3.08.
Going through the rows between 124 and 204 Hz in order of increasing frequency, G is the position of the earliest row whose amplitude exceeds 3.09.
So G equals 135.0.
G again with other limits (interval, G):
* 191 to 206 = 197.5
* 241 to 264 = 262.5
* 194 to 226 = 197.5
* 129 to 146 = 135.0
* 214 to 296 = 262.5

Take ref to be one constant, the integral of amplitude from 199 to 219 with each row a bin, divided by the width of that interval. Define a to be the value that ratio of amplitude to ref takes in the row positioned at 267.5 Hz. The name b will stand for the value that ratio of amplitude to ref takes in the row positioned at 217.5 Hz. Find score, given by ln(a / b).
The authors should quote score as 0.06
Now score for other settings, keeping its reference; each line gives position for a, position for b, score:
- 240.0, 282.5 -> -0.05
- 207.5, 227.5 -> -0.03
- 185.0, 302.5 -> 0.00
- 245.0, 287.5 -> -0.14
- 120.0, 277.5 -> -0.02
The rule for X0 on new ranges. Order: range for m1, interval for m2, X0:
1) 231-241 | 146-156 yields -3.03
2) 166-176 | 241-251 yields -3.13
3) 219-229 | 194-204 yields -2.92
